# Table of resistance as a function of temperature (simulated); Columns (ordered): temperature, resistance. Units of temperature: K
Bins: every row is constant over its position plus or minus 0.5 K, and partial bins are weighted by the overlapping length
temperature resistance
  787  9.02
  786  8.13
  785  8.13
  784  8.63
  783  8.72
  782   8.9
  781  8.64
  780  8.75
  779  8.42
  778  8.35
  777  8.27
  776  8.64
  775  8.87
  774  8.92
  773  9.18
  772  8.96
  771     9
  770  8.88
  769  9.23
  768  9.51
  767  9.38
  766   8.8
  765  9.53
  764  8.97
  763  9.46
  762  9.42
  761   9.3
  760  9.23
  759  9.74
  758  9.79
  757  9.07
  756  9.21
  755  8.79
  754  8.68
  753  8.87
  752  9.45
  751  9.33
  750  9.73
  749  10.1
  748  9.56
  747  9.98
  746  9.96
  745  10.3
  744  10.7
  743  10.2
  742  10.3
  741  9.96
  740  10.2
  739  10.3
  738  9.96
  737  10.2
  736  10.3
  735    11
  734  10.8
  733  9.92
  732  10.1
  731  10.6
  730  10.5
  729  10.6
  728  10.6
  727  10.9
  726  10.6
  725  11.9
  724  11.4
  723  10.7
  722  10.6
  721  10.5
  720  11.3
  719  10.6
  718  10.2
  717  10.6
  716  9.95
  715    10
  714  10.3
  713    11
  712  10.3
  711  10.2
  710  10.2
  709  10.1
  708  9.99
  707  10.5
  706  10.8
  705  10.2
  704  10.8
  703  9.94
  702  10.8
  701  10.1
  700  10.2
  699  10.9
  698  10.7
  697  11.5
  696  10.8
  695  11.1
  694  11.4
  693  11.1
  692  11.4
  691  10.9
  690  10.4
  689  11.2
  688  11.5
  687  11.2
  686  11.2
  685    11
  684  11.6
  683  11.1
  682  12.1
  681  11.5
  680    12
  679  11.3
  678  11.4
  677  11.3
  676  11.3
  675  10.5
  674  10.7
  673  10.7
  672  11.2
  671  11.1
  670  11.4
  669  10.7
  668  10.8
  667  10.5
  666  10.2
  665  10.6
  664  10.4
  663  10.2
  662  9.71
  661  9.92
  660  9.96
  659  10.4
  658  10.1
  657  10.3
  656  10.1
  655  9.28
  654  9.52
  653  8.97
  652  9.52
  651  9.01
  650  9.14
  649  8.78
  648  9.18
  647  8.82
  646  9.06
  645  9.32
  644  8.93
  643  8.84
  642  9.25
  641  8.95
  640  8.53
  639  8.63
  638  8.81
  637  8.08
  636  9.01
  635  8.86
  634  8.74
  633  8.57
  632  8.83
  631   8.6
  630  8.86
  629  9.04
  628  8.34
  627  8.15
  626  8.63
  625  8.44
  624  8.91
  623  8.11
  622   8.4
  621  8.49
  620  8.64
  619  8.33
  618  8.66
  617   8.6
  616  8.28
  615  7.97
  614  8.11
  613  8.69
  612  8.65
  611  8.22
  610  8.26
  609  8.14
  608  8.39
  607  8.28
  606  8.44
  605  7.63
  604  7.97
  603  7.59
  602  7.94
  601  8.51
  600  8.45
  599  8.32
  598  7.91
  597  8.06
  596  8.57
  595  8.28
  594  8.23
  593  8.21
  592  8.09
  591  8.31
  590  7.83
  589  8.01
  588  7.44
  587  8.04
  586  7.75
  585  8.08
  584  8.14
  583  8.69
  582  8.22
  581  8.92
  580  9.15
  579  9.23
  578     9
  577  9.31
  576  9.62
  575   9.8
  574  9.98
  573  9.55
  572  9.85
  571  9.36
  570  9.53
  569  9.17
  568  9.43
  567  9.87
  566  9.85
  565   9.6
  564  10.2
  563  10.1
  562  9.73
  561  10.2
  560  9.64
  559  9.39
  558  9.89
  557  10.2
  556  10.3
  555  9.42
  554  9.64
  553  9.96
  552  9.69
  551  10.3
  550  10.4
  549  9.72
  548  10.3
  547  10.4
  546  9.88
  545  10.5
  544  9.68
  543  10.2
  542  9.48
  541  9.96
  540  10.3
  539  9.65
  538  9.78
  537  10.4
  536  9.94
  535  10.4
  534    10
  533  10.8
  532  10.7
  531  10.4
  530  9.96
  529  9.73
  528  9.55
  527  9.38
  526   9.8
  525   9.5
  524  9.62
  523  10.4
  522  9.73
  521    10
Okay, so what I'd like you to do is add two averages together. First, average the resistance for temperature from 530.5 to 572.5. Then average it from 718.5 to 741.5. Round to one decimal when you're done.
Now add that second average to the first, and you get 20.5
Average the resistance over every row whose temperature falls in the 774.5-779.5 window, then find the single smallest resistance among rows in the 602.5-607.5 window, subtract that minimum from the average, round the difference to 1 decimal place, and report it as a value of 0.9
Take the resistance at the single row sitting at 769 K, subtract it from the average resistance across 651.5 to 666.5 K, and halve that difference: 0.4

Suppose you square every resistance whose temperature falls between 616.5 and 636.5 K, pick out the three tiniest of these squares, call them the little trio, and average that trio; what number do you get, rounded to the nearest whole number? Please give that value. 67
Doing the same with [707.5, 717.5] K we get 100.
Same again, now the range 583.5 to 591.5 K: 59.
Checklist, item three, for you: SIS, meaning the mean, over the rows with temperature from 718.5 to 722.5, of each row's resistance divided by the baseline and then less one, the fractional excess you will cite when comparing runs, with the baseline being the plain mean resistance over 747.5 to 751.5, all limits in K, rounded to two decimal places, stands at 0.11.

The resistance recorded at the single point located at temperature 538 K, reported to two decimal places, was 9.78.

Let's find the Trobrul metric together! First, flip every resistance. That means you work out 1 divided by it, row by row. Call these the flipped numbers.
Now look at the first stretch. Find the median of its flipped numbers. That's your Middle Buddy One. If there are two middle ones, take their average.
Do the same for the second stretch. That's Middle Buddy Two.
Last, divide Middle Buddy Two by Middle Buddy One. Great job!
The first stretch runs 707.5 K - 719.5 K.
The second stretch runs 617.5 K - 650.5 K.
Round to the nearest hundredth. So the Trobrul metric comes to 1.16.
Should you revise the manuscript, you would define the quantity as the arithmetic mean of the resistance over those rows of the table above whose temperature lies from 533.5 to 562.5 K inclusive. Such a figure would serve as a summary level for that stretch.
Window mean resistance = 10.0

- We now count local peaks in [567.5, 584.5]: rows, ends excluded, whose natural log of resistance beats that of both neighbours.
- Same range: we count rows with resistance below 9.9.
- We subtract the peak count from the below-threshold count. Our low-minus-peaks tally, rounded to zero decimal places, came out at 11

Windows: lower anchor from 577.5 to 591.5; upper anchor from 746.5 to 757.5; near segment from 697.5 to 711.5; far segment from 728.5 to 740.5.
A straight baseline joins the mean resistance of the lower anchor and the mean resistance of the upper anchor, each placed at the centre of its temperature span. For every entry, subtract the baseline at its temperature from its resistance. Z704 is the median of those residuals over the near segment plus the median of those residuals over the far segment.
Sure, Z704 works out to 2.2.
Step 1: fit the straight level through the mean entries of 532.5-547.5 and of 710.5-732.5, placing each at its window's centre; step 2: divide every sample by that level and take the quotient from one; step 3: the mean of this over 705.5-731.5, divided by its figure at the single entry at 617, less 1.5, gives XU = -1.5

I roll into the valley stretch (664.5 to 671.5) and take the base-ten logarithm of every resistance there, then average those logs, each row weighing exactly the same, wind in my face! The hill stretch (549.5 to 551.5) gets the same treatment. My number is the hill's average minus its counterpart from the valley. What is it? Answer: -0.02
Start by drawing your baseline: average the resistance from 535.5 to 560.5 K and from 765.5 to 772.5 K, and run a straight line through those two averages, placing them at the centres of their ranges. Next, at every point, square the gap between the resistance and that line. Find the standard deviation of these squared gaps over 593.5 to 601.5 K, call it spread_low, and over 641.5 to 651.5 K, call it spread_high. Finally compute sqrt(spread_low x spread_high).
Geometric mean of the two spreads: 0.4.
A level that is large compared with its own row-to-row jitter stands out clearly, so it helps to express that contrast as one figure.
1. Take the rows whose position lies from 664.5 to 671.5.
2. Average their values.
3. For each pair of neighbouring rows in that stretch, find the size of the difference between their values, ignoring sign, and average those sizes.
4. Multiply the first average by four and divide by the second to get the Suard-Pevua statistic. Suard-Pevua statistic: 123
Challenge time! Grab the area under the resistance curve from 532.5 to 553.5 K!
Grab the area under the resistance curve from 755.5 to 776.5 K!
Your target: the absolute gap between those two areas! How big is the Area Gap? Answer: 19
